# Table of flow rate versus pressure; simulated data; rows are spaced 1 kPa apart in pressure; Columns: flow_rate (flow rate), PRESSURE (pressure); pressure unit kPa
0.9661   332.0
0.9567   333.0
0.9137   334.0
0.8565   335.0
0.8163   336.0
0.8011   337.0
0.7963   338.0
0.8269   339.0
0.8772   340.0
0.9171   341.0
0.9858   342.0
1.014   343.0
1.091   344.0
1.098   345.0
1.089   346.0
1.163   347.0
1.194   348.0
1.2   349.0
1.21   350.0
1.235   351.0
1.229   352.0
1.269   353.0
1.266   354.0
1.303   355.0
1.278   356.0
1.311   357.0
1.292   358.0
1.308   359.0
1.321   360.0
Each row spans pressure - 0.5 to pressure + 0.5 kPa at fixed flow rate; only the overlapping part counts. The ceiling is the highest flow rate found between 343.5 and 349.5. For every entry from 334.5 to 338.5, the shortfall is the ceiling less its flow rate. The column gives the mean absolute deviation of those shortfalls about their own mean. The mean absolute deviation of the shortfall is 0.019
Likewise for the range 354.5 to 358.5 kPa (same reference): 0.011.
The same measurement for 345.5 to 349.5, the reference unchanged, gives 0.036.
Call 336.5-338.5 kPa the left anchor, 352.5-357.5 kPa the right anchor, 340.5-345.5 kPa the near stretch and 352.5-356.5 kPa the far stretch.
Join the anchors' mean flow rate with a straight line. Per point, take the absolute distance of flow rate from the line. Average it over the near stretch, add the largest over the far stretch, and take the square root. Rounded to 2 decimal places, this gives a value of 0.33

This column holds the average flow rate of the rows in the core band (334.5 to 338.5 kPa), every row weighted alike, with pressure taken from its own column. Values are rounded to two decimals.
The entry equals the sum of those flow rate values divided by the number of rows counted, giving 0.82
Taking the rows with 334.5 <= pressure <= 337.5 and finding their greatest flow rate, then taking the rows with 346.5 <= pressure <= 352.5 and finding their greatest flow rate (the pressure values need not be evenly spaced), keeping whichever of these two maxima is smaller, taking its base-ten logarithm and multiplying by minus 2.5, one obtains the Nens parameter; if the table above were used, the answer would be 0.17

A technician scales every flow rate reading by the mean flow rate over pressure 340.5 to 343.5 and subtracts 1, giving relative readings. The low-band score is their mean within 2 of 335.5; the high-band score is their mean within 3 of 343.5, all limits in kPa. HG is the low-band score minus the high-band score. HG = -0.19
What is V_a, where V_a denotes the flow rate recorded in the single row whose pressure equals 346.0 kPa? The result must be 1.089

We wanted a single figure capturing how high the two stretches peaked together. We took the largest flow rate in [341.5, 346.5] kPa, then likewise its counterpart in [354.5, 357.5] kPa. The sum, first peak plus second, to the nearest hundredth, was 2.41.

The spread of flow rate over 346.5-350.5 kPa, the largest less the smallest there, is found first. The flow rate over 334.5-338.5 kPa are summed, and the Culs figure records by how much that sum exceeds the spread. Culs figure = 3.22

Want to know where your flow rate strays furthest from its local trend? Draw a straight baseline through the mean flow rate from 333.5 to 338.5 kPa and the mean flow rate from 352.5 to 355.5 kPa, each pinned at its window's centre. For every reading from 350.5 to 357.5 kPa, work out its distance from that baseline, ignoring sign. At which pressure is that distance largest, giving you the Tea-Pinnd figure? 356.0 kPa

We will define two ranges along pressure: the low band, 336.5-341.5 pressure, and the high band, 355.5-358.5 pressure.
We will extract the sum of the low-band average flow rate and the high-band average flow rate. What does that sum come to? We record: 2.14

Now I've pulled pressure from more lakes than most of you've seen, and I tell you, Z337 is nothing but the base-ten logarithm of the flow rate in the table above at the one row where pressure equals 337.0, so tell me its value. -0.10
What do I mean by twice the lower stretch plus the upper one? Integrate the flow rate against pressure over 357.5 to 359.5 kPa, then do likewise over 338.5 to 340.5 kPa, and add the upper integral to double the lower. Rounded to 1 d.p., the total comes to 6.0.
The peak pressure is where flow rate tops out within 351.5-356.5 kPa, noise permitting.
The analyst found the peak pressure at 355.0 kPa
